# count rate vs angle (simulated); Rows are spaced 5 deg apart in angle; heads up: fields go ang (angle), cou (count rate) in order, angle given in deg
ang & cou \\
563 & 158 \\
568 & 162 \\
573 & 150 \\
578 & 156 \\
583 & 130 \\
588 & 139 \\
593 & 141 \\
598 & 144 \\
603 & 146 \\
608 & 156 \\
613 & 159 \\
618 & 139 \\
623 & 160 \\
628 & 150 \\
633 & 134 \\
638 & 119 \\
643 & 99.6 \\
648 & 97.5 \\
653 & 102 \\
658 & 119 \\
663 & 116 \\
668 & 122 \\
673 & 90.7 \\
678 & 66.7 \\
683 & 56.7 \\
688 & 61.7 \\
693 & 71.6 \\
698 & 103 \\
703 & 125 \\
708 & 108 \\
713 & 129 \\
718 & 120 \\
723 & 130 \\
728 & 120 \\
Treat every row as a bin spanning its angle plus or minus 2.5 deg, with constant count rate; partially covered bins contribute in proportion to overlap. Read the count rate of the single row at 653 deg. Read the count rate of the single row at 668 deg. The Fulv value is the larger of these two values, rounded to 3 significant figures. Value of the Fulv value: 122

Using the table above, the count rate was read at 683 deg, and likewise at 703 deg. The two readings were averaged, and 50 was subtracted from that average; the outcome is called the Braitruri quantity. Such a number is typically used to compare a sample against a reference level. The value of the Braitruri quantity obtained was 41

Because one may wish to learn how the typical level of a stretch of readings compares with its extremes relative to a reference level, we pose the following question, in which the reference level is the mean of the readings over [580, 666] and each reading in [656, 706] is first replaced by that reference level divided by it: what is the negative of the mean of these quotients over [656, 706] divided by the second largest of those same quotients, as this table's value -0.72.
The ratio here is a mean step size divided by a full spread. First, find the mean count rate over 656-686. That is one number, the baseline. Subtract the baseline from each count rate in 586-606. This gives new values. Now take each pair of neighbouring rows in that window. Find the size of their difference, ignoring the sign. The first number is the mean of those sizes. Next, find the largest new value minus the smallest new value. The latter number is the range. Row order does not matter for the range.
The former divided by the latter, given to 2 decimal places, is 0.33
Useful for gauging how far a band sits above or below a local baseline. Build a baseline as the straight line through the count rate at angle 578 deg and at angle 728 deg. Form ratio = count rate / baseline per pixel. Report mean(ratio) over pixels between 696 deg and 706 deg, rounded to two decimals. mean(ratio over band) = 0.90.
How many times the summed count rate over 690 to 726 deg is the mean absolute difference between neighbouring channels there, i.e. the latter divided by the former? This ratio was 0.0234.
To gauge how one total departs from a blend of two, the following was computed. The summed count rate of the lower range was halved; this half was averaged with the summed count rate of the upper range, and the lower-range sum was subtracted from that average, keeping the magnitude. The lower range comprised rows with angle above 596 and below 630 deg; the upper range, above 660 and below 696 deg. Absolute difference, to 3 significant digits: 498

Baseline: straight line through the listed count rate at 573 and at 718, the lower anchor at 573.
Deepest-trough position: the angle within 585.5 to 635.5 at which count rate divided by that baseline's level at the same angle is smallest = 588 deg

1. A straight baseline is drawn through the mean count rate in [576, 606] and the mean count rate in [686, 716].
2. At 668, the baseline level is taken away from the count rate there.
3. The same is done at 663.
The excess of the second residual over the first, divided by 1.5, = -5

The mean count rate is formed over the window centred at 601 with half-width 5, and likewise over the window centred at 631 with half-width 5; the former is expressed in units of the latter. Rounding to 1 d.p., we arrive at 1.0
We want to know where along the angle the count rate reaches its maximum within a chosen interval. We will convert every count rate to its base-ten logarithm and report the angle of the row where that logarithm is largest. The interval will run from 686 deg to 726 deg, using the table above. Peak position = 723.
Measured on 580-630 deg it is 623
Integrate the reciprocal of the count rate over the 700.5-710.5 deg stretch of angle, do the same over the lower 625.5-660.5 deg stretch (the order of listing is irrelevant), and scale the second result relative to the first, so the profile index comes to 3.5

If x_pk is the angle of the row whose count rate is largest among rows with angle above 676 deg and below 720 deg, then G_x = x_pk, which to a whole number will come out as 713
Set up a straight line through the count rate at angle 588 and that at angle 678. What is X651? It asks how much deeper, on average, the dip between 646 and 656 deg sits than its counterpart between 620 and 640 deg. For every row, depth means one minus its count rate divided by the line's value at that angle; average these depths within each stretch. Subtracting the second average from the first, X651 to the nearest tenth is 0.2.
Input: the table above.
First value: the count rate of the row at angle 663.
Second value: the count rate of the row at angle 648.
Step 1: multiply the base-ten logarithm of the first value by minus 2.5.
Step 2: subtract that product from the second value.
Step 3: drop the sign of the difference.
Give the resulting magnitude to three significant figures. 103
